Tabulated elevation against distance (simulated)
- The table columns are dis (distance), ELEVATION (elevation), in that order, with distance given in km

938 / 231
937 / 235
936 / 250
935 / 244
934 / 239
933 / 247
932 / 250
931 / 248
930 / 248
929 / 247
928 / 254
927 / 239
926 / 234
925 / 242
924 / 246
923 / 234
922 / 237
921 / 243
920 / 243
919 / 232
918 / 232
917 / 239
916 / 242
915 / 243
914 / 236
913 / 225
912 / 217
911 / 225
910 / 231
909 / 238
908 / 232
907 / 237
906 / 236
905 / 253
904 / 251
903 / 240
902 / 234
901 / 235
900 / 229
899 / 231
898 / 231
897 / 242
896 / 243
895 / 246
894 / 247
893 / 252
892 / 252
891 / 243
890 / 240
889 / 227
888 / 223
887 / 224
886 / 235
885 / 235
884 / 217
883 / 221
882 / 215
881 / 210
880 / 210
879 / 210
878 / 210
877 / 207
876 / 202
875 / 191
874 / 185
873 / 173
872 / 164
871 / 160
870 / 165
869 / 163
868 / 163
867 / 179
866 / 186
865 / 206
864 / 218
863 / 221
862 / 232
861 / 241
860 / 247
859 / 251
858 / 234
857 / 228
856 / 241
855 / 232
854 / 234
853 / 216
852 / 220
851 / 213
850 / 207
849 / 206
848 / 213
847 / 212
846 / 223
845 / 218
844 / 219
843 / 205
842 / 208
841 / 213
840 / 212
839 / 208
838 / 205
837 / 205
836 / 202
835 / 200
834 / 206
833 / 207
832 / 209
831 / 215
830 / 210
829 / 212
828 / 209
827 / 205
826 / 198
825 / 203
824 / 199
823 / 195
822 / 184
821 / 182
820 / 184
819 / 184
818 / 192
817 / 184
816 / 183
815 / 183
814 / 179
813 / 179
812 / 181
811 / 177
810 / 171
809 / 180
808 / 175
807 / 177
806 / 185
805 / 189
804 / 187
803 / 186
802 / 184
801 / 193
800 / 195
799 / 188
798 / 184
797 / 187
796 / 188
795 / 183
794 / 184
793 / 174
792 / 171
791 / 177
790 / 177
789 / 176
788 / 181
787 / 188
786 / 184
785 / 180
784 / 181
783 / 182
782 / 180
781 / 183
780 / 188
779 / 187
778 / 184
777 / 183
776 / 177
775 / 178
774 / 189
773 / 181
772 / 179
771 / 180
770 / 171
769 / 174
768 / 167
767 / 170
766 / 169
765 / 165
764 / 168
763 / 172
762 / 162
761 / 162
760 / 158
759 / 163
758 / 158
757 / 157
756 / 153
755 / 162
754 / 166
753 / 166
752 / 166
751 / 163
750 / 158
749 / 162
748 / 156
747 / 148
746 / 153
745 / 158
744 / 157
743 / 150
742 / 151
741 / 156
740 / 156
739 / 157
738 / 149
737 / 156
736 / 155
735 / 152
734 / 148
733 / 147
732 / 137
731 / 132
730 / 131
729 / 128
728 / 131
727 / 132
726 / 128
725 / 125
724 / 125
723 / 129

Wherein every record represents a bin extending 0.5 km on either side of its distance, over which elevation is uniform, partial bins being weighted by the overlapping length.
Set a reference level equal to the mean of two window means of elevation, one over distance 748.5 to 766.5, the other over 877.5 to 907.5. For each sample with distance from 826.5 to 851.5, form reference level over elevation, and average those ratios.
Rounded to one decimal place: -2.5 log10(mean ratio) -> 0.1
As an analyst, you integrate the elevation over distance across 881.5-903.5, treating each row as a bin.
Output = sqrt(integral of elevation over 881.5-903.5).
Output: 72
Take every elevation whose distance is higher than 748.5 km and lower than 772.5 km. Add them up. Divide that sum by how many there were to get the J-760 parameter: 165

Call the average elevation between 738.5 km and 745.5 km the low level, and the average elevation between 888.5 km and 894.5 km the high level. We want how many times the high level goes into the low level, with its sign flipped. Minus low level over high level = -0.637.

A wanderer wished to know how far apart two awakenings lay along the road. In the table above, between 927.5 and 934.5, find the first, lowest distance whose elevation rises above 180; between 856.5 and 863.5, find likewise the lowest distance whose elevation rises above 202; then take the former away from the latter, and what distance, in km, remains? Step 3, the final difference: -71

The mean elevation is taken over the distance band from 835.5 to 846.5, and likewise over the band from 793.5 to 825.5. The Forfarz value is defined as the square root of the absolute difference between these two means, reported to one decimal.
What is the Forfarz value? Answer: 5.1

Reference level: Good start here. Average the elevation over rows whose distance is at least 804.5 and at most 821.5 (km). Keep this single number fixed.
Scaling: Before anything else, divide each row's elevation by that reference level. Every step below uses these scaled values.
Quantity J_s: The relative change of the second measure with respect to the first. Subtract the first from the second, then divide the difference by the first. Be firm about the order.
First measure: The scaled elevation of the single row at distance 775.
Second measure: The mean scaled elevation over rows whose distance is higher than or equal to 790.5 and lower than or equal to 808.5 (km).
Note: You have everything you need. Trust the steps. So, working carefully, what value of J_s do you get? 0.03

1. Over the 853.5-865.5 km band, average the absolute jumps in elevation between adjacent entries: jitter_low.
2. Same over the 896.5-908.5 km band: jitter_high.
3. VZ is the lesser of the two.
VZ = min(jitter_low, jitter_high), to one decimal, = 5.6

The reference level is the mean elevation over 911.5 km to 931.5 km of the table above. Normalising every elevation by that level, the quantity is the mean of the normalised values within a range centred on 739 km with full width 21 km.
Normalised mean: 0.63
